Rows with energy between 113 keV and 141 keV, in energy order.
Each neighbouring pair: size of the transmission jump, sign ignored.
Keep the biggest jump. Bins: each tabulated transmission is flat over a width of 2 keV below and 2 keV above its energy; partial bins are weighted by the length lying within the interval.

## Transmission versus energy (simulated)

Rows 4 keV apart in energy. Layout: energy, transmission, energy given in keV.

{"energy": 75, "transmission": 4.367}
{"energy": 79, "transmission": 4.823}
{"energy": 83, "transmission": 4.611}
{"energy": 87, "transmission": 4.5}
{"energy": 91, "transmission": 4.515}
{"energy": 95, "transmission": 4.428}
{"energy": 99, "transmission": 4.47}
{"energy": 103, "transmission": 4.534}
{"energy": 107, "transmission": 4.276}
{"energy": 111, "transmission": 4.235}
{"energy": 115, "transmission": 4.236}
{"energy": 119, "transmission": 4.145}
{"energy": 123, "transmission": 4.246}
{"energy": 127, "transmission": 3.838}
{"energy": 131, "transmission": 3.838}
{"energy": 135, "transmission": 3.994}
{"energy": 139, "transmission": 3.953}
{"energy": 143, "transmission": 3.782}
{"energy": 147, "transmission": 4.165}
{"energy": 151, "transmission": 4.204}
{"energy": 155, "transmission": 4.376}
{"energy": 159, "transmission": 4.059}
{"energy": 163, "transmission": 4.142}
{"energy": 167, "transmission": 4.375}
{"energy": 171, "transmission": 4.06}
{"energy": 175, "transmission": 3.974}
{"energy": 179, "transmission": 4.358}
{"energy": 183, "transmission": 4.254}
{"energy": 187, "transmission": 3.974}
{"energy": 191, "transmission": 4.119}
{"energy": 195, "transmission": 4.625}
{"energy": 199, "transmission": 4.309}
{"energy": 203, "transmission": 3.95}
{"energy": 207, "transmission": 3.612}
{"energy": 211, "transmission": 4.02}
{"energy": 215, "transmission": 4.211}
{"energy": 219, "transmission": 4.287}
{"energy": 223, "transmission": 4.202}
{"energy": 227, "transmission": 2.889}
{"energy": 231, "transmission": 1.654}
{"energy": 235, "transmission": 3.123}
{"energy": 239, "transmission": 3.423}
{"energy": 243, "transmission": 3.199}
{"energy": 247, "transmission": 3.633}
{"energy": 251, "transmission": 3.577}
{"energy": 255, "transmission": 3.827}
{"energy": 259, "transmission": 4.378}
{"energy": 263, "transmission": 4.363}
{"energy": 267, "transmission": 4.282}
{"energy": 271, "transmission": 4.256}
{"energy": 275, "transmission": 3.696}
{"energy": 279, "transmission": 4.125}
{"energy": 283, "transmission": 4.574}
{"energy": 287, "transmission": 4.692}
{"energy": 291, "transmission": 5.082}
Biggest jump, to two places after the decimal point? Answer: 0.41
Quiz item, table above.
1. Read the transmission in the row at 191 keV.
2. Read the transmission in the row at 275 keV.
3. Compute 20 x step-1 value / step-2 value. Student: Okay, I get 22.3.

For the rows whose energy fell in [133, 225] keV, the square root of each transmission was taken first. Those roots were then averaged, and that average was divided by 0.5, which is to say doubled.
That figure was 4.06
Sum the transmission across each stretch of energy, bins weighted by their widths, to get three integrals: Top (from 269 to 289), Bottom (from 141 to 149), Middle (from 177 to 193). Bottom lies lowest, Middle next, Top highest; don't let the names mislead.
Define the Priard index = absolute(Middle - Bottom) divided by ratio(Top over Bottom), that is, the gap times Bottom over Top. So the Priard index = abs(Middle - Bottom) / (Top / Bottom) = 13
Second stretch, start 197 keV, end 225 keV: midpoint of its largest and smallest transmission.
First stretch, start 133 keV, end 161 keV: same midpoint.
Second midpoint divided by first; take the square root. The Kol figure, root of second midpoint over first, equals 0.985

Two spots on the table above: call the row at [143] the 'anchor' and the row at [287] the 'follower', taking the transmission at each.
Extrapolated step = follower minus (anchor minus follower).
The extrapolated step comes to 5.60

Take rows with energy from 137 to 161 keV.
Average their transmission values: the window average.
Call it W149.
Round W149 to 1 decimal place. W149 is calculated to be 4.1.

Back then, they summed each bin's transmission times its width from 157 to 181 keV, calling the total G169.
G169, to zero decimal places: 100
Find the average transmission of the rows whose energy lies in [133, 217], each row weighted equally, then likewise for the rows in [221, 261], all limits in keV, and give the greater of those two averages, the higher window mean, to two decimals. 4.12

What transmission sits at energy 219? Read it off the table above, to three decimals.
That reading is 4.287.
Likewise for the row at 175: 3.974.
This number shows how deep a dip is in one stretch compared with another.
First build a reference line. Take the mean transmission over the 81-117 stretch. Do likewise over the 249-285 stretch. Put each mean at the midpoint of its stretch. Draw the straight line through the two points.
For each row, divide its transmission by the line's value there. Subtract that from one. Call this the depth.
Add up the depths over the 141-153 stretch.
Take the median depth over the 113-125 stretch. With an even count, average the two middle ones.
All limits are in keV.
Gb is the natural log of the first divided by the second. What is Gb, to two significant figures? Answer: 1.7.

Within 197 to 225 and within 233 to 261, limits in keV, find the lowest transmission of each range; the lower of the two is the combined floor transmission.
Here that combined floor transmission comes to 3.12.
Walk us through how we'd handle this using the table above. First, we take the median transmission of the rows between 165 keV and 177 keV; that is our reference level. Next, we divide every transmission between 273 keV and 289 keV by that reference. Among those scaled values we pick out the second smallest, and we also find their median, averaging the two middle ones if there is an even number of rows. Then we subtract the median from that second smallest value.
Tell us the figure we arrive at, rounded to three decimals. -0.055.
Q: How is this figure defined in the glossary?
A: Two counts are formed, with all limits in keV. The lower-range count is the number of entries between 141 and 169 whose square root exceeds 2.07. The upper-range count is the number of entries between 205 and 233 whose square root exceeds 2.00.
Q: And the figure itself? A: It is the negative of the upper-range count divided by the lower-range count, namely -2.0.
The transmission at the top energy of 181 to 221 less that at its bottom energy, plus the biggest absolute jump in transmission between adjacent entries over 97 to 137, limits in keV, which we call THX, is 0.44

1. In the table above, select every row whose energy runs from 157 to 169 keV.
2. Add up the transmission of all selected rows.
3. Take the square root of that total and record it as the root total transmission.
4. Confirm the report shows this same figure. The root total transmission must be 3.55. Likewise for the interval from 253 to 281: 5.38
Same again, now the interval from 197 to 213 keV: 3.99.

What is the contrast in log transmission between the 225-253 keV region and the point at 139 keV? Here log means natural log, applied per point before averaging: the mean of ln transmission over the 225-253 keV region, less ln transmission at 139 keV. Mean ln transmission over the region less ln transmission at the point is -0.28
